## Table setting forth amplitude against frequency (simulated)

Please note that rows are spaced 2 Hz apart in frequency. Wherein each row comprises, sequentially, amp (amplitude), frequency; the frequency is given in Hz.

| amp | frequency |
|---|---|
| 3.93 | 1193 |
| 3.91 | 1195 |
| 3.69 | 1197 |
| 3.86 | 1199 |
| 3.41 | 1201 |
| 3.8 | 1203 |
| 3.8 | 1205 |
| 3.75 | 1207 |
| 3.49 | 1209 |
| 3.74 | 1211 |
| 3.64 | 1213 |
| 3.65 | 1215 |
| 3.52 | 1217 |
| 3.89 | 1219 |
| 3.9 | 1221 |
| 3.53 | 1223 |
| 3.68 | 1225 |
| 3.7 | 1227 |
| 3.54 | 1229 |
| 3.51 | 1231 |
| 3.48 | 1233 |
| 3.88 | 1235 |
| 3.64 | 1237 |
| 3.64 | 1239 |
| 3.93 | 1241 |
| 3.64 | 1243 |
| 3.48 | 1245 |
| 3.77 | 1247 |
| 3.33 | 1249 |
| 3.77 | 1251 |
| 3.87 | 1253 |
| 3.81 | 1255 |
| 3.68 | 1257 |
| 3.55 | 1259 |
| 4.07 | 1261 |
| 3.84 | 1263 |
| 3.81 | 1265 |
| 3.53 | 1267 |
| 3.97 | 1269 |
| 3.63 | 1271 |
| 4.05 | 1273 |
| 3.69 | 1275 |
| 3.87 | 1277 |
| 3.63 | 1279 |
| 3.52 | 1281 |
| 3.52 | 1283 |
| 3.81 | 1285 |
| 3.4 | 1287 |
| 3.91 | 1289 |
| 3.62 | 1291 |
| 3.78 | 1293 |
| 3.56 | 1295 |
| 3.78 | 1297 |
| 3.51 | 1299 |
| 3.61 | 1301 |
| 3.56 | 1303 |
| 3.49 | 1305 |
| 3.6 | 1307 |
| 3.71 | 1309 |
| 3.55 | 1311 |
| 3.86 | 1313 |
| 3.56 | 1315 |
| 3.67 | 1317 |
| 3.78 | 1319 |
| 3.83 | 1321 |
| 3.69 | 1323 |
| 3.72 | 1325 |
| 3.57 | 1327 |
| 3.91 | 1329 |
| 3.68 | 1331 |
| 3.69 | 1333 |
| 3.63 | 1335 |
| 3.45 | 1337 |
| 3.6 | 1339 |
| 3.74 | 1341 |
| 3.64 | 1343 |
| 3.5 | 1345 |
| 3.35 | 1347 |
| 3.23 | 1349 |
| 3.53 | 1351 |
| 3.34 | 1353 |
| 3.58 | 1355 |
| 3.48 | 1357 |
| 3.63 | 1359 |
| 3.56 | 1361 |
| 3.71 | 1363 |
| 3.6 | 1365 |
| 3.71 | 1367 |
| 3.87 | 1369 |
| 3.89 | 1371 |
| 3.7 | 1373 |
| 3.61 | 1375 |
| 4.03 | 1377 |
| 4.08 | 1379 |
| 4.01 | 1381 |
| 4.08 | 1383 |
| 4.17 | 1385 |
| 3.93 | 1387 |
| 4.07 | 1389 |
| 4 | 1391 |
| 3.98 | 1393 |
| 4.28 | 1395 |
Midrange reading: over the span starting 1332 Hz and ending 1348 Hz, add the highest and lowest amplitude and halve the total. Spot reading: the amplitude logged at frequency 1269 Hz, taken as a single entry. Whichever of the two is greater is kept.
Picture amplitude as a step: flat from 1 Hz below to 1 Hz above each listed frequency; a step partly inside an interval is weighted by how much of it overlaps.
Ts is 3.97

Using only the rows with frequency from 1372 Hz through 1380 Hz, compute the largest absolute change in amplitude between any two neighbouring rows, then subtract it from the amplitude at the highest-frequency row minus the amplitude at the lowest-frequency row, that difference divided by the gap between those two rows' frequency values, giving -0.357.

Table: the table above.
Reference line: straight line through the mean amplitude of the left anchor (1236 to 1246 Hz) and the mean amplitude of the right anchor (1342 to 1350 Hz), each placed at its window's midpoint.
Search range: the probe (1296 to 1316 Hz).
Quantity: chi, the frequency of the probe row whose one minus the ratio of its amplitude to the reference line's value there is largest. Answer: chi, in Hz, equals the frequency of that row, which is 1305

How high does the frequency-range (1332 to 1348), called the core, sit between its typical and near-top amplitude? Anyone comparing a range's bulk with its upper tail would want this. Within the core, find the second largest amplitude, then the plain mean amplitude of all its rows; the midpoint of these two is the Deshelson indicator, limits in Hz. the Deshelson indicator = 3.63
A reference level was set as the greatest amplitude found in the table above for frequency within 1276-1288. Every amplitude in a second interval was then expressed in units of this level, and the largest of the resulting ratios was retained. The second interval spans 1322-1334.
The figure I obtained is 1.01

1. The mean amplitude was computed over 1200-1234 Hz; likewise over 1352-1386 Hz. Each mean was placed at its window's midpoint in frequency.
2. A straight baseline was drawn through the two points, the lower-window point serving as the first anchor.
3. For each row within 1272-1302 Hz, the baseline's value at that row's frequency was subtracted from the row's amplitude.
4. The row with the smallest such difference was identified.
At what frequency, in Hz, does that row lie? 1287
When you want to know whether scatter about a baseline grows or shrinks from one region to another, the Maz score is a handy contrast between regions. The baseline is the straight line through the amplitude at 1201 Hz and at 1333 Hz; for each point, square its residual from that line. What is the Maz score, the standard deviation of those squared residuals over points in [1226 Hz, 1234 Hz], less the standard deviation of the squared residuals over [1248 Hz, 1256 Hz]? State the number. -0.01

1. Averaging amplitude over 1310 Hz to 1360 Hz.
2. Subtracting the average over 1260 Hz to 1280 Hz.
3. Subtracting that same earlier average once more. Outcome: -4.01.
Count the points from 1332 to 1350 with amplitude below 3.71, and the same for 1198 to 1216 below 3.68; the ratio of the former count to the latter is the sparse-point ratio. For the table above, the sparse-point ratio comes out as 2.0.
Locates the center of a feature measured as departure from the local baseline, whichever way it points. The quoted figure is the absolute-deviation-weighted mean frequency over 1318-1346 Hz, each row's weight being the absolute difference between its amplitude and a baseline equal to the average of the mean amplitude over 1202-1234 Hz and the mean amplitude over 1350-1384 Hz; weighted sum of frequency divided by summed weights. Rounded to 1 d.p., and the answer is 1333.2 Hz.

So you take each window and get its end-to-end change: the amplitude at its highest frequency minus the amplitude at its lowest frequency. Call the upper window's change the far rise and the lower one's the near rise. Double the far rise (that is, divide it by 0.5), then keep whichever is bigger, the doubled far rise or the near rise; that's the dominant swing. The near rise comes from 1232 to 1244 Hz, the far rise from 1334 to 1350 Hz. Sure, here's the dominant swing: 0.16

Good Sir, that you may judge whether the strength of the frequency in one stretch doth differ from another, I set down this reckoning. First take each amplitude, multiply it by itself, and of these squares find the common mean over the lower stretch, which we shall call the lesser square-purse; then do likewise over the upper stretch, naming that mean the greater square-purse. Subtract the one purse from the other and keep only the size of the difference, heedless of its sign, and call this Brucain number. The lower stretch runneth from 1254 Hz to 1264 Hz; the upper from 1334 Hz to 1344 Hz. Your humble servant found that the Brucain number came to 1.34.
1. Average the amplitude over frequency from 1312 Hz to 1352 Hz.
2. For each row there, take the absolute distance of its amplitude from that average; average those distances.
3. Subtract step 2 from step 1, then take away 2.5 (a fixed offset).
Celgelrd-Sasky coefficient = 1.01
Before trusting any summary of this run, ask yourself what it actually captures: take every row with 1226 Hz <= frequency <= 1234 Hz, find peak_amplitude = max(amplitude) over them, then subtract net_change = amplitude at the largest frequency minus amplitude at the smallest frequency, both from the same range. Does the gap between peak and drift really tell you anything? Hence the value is 3.9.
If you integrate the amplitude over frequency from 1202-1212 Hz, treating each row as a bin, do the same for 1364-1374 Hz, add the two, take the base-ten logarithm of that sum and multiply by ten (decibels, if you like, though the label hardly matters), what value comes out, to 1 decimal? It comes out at 18.7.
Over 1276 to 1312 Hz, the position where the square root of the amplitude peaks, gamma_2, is 1289 Hz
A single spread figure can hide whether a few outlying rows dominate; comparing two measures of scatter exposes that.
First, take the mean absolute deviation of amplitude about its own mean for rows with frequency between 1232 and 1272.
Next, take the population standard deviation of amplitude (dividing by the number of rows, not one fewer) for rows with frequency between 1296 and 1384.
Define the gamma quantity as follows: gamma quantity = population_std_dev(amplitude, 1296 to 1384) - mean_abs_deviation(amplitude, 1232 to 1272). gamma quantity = 0.030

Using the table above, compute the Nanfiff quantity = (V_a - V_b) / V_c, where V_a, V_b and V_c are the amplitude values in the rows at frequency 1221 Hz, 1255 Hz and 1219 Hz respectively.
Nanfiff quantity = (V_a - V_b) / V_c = 0.02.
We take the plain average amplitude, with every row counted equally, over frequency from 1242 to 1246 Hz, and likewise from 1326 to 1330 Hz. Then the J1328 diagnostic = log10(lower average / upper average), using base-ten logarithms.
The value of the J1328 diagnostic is -0.02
